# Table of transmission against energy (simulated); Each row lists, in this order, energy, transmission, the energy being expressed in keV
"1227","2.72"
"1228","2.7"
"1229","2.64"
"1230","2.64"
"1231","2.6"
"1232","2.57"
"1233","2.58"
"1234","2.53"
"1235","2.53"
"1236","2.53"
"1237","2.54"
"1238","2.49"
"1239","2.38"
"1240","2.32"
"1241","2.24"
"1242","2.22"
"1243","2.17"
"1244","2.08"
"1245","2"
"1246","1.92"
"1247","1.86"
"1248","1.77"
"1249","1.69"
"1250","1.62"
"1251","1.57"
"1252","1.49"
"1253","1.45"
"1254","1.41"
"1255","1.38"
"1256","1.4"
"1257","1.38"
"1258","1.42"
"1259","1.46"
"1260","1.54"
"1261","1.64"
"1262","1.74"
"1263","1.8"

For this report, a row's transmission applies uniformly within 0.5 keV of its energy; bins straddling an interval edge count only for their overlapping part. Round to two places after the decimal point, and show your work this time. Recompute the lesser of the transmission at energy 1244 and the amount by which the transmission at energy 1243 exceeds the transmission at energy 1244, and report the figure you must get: 0.09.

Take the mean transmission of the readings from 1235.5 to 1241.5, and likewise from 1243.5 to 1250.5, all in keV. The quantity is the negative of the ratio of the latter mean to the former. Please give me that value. -0.76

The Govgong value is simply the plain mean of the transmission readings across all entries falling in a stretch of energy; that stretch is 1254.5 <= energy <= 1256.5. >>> 1.4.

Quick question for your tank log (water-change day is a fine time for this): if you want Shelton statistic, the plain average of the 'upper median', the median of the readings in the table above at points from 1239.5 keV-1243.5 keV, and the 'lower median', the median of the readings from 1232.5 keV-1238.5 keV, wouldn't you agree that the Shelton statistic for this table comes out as 2.38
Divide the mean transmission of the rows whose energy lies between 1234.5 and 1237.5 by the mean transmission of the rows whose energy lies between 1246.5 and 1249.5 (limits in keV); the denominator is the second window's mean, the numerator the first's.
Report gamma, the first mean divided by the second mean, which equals 1.4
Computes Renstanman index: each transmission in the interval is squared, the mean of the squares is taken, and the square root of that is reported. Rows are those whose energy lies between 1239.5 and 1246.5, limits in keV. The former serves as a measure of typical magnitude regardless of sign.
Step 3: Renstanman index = 2.14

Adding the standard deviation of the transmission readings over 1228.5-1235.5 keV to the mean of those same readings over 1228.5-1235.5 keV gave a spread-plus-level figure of 2.6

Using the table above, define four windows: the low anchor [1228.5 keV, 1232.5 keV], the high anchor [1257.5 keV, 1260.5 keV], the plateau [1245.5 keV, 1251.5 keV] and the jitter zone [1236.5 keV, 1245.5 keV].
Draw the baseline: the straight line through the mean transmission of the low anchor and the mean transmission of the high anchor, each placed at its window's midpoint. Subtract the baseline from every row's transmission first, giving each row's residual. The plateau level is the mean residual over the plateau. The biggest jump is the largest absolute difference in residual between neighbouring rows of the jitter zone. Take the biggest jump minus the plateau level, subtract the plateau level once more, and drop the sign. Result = 0.38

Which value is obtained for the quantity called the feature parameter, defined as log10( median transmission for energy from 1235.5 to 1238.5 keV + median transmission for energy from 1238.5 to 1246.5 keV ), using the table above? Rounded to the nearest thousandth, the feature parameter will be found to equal 0.674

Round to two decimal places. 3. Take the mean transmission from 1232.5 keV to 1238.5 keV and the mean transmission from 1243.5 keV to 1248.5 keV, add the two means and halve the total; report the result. 2.23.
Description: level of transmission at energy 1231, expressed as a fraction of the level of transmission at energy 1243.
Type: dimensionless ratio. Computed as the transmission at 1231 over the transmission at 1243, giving 1.20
